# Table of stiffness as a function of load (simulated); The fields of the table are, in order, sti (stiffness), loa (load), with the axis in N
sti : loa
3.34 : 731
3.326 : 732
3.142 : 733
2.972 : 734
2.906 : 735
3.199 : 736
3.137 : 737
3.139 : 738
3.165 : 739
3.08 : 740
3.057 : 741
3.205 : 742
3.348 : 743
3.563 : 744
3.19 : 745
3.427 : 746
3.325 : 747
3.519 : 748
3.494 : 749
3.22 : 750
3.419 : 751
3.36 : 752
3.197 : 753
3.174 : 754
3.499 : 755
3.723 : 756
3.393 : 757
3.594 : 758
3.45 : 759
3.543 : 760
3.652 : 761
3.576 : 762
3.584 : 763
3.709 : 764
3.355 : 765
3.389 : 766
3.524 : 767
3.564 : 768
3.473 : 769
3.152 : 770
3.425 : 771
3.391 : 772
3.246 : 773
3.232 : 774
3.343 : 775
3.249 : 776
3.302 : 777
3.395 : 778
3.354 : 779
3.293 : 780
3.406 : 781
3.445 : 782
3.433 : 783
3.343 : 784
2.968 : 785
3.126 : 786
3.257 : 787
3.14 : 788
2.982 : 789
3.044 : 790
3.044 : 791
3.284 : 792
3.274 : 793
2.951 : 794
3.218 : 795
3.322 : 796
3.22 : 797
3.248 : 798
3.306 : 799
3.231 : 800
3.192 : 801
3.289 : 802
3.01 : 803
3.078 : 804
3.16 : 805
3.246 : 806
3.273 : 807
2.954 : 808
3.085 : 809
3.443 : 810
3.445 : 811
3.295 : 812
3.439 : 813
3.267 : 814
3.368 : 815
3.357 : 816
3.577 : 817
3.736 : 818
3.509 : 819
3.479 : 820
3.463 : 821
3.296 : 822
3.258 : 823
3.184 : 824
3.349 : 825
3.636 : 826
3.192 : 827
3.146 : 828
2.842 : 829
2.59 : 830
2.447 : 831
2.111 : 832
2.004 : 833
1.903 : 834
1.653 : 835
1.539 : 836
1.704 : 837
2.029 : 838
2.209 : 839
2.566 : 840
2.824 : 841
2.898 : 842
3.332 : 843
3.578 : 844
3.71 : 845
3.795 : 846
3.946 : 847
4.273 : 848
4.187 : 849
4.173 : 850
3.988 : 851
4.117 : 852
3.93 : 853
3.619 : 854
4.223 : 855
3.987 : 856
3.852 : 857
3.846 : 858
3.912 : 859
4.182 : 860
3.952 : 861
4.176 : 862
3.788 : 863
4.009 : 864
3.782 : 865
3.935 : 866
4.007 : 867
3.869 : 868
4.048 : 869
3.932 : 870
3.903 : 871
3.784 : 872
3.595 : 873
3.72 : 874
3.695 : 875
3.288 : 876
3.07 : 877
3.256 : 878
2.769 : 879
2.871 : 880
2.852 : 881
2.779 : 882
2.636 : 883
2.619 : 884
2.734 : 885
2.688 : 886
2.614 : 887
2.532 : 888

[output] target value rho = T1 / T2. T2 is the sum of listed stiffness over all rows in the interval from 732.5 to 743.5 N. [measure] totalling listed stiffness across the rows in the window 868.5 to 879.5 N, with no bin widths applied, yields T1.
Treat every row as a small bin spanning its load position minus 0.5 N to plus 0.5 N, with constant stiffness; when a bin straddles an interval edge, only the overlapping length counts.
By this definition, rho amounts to 1.14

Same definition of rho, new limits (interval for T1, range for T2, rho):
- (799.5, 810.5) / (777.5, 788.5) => 0.97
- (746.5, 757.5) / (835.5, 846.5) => 1.24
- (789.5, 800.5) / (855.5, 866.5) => 0.81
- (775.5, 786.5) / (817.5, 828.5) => 0.97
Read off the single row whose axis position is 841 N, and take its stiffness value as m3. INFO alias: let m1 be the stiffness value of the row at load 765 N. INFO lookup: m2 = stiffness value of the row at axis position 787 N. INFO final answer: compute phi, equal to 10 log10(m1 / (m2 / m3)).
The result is 4.6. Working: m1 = 3.355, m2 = 3.257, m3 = 2.824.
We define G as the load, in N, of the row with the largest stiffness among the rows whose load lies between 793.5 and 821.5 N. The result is 818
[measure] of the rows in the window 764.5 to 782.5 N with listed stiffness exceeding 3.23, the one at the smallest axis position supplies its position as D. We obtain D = 765 N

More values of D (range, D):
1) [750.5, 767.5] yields 751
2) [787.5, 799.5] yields 792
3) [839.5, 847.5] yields 843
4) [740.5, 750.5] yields 743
